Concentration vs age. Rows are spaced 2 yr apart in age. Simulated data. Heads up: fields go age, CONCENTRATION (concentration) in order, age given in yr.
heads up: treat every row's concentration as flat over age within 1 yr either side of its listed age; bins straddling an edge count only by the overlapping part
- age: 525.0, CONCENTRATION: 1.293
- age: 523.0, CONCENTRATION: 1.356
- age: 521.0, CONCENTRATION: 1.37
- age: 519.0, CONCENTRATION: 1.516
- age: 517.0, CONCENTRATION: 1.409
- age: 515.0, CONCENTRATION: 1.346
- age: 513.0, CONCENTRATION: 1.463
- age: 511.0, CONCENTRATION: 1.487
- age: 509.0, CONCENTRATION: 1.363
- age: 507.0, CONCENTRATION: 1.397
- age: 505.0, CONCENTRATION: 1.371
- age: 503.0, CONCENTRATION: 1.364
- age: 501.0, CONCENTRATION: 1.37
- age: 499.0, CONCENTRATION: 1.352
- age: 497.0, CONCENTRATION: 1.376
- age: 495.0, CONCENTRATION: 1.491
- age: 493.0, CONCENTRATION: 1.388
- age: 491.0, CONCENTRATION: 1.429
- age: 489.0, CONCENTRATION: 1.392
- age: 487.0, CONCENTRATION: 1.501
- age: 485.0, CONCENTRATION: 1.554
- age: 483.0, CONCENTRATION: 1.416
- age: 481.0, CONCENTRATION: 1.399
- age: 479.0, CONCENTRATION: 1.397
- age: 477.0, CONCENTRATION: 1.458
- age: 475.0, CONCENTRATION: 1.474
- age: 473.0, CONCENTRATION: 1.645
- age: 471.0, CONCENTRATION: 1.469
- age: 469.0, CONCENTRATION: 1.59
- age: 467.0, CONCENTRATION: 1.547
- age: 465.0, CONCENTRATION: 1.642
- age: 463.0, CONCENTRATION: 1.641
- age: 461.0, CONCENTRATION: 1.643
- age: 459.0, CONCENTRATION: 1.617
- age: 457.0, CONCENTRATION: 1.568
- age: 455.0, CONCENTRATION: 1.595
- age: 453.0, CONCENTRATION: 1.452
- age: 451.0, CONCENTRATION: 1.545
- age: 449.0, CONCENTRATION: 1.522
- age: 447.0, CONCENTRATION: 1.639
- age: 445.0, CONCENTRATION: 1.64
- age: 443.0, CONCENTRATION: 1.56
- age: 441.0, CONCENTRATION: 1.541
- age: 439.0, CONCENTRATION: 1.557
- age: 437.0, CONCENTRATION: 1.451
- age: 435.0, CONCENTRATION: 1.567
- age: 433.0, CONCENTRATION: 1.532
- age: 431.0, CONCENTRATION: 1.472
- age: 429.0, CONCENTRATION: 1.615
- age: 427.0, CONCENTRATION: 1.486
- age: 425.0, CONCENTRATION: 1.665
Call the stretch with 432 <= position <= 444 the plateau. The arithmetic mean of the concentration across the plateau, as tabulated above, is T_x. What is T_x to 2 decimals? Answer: 1.53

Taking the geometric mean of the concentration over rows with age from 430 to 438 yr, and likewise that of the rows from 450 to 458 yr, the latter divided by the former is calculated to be 1.02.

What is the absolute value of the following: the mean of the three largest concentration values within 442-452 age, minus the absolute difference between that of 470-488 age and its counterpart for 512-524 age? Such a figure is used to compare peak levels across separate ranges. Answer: 1.51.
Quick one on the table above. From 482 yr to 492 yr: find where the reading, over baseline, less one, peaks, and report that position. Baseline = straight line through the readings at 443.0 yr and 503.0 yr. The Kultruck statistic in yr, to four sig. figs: 485.0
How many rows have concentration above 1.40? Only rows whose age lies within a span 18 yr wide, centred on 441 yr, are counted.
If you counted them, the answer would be 9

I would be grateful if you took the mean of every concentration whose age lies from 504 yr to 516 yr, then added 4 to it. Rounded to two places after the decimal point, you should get 5.40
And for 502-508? 5.38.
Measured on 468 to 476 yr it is 5.54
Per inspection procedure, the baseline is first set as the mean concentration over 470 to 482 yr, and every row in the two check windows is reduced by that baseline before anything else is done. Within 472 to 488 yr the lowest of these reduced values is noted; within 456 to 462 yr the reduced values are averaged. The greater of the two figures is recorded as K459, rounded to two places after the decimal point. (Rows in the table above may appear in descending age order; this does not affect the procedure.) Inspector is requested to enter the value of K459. 0.14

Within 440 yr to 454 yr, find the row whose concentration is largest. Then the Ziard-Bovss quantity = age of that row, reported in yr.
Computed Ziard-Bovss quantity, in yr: 445.0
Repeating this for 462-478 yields 473.0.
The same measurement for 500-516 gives 511.0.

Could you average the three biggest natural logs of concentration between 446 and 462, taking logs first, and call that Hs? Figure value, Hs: 0.49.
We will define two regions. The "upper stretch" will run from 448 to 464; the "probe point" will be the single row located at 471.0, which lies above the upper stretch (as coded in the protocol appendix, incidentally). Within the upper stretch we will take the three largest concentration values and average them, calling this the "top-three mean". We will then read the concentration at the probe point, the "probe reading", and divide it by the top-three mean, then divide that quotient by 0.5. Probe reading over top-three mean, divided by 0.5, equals 1.80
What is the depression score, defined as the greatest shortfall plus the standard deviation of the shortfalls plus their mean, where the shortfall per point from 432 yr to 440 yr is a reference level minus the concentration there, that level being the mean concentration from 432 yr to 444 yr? 0.14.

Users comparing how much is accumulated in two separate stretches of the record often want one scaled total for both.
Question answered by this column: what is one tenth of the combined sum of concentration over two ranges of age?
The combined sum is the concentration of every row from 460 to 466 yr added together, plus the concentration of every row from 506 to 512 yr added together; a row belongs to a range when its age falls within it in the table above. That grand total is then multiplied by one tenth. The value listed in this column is 0.917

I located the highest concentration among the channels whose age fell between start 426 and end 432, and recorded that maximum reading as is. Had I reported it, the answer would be 1.615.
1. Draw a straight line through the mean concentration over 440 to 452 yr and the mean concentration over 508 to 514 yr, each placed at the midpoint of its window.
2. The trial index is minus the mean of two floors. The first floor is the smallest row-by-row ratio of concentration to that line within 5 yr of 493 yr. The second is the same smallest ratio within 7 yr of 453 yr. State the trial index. -0.934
